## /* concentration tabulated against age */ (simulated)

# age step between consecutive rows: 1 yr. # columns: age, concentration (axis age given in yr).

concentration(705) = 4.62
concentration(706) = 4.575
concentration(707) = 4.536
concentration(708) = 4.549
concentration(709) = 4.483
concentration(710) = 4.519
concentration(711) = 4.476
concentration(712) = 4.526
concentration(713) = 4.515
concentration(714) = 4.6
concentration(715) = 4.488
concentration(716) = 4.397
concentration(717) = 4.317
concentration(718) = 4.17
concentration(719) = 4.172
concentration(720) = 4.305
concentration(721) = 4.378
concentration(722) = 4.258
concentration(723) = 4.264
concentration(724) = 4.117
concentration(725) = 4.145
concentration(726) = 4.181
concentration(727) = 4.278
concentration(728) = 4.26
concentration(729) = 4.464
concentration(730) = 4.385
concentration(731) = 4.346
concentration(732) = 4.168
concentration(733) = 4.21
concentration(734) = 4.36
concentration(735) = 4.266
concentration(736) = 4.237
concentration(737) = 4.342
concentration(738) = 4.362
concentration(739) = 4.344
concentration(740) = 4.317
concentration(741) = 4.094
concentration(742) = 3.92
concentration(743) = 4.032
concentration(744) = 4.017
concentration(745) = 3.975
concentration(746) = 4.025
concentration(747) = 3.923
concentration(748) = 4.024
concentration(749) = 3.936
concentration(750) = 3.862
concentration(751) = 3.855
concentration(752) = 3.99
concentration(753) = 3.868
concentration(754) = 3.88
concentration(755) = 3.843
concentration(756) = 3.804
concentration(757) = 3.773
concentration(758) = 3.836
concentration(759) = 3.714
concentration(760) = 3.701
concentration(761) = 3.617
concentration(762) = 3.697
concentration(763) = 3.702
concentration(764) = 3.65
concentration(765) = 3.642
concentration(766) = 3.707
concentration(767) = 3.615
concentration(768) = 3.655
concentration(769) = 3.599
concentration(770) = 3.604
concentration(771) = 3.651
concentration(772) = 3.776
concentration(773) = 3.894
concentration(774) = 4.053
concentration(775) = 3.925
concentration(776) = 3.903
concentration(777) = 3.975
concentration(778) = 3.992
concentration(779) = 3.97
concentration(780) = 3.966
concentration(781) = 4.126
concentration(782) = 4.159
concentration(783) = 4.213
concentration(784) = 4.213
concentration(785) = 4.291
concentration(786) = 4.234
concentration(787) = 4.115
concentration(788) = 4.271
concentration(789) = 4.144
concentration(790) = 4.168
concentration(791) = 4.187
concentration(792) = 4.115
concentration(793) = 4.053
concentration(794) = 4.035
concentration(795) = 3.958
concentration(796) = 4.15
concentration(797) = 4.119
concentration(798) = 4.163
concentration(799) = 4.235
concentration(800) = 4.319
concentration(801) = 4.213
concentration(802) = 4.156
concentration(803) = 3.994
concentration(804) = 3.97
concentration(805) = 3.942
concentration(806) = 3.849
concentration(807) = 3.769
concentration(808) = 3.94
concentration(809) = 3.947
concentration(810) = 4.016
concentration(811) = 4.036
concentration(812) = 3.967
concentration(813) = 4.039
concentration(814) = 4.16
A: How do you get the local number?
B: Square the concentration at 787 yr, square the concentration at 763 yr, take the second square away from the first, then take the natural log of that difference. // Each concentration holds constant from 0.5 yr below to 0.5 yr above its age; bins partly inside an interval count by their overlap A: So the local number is 1.2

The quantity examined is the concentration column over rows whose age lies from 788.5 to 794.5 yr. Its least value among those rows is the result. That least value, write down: 4.035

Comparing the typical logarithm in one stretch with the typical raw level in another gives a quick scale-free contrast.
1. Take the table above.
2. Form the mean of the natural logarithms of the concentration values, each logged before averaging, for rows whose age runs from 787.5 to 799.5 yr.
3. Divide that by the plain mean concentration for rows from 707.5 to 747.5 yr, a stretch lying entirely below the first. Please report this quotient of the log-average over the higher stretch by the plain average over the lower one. 0.332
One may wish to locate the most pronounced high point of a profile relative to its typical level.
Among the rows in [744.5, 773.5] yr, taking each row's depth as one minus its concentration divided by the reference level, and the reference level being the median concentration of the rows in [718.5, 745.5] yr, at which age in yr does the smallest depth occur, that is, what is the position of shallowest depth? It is 746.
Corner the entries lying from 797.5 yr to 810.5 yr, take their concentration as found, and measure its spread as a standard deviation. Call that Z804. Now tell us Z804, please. 0.16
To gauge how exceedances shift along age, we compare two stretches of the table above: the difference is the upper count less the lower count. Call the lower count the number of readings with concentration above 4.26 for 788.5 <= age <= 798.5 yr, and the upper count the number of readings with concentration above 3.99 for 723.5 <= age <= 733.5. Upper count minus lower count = 10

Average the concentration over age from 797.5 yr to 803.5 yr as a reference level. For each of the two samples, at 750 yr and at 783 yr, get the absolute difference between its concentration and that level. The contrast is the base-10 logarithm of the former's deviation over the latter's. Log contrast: 1.0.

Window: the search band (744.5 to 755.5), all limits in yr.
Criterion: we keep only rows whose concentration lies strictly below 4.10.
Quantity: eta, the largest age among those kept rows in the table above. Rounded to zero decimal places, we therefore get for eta 755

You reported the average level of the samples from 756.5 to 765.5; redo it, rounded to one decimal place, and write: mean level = 3.7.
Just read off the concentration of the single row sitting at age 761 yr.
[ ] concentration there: 3.617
